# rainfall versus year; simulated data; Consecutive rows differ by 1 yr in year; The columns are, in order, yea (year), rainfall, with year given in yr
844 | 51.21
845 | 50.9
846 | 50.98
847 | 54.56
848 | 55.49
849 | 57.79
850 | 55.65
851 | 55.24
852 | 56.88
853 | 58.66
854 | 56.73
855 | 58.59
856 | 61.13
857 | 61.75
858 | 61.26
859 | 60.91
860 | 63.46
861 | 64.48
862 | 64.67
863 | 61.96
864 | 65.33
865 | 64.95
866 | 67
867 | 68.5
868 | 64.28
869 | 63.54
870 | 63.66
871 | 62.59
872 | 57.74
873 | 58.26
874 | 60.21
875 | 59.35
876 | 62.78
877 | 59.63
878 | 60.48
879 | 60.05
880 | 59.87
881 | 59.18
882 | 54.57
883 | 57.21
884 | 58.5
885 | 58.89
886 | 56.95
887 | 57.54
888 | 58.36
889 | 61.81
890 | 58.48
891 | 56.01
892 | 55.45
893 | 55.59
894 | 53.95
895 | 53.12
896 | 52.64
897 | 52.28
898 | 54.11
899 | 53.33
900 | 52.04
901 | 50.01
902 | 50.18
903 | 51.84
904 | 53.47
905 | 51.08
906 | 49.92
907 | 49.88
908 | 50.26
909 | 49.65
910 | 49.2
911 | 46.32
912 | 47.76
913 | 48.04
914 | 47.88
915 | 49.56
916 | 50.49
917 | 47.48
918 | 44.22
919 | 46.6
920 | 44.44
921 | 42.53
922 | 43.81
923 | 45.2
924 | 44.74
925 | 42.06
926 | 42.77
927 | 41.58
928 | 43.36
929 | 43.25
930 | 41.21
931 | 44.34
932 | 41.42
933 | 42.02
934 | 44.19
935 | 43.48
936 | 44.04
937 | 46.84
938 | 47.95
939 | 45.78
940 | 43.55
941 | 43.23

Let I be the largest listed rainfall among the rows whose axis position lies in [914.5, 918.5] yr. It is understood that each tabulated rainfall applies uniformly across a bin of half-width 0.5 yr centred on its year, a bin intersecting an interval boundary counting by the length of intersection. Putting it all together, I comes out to 50.49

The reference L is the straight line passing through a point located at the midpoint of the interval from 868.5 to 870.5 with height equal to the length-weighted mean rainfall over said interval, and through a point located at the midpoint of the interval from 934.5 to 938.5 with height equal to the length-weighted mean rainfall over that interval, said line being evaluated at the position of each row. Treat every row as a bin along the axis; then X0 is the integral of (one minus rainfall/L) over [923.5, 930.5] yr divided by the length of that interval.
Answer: 0.113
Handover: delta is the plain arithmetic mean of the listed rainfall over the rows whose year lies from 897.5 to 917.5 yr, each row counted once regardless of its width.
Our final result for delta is 50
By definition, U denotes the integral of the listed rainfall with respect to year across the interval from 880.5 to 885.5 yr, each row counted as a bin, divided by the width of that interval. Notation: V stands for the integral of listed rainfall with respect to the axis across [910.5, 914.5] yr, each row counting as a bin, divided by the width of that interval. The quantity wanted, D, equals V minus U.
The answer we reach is -10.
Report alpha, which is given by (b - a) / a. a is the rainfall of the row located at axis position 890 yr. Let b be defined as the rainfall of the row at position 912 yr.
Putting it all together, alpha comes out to -0.18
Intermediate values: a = 58.48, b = 47.76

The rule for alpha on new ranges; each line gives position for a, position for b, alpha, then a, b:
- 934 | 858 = 0.39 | 44.19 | 61.26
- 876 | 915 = -0.21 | 62.78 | 49.56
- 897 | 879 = 0.15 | 52.28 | 60.05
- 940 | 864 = 0.50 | 43.55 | 65.33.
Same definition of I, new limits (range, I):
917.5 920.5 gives 46.6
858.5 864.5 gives 65.33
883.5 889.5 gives 61.81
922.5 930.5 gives 45.2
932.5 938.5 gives 47.95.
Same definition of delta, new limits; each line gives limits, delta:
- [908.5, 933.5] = 45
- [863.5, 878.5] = 63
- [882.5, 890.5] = 58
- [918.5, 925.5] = 44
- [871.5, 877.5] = 60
